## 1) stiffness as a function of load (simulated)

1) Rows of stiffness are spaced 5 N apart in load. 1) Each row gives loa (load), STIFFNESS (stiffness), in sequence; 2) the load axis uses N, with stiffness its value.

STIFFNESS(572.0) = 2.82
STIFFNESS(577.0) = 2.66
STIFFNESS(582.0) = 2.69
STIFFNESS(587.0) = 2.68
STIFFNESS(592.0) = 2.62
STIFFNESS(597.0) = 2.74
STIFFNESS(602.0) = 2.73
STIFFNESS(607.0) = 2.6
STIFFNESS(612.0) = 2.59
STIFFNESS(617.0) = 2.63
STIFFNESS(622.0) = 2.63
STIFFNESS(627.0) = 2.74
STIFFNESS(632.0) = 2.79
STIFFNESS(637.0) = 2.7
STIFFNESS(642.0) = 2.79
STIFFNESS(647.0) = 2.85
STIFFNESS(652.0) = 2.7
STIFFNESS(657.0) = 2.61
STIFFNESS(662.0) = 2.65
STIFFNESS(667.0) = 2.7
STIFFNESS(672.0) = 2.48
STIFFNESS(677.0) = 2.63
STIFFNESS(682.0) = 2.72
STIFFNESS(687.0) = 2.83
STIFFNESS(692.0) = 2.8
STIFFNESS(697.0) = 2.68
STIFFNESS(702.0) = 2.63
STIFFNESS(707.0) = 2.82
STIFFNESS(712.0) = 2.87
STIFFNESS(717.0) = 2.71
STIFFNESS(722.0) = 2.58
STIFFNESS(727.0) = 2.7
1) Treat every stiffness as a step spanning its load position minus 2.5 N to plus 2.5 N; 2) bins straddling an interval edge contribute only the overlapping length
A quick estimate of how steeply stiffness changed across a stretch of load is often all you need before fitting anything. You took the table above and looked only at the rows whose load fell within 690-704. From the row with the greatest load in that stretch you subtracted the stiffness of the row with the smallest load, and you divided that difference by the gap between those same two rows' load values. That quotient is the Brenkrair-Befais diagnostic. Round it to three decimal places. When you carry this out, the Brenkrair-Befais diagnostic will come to -0.017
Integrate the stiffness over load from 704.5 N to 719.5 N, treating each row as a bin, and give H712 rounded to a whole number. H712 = 42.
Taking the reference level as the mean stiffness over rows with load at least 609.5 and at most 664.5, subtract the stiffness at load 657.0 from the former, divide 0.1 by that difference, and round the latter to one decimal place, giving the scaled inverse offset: 1.1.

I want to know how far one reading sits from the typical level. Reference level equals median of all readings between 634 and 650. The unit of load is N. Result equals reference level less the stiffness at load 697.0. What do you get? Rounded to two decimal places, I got 0.11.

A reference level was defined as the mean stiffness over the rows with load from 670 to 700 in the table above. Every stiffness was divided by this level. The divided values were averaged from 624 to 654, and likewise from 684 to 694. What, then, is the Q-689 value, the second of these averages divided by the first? 1.02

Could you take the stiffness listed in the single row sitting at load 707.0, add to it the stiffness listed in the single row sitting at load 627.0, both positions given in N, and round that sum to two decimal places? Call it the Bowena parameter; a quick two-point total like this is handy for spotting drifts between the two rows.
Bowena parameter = 5.56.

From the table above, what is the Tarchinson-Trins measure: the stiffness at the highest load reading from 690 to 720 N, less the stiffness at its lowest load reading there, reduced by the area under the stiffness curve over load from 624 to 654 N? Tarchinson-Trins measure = -82.9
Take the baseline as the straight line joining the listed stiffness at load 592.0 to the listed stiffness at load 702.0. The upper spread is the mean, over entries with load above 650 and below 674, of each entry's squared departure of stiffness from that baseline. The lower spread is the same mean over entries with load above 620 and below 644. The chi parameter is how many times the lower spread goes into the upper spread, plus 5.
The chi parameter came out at 5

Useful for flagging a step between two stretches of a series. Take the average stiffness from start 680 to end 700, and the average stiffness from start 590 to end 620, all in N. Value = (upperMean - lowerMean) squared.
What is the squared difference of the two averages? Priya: 0.011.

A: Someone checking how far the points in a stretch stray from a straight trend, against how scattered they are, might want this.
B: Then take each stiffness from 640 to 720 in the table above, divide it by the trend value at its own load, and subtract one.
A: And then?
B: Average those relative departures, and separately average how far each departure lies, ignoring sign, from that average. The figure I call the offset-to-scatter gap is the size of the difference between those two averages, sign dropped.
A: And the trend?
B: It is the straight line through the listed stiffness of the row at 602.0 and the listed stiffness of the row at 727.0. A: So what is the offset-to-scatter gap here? 0.029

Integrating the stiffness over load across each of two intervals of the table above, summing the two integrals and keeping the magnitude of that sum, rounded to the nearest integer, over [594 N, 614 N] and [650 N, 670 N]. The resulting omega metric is 107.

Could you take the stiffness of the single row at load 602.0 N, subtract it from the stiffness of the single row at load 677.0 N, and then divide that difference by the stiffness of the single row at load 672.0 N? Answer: -0.04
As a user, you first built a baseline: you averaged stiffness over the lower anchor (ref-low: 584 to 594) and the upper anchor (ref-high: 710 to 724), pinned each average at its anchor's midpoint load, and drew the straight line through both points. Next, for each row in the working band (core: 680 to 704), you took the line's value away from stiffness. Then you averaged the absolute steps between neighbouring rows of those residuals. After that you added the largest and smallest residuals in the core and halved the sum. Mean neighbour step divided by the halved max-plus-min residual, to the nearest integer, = 4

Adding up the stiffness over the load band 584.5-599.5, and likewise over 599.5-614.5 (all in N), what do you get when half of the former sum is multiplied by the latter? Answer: 31.8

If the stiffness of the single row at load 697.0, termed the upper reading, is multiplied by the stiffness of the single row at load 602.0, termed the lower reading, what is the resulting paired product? 7.32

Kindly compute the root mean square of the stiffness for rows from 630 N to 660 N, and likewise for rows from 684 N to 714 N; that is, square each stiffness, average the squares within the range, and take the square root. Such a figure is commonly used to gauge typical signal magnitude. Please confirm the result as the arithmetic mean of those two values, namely 2.76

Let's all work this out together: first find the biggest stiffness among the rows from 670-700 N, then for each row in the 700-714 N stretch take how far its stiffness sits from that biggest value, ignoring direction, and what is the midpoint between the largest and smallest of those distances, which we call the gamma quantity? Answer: 0.105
